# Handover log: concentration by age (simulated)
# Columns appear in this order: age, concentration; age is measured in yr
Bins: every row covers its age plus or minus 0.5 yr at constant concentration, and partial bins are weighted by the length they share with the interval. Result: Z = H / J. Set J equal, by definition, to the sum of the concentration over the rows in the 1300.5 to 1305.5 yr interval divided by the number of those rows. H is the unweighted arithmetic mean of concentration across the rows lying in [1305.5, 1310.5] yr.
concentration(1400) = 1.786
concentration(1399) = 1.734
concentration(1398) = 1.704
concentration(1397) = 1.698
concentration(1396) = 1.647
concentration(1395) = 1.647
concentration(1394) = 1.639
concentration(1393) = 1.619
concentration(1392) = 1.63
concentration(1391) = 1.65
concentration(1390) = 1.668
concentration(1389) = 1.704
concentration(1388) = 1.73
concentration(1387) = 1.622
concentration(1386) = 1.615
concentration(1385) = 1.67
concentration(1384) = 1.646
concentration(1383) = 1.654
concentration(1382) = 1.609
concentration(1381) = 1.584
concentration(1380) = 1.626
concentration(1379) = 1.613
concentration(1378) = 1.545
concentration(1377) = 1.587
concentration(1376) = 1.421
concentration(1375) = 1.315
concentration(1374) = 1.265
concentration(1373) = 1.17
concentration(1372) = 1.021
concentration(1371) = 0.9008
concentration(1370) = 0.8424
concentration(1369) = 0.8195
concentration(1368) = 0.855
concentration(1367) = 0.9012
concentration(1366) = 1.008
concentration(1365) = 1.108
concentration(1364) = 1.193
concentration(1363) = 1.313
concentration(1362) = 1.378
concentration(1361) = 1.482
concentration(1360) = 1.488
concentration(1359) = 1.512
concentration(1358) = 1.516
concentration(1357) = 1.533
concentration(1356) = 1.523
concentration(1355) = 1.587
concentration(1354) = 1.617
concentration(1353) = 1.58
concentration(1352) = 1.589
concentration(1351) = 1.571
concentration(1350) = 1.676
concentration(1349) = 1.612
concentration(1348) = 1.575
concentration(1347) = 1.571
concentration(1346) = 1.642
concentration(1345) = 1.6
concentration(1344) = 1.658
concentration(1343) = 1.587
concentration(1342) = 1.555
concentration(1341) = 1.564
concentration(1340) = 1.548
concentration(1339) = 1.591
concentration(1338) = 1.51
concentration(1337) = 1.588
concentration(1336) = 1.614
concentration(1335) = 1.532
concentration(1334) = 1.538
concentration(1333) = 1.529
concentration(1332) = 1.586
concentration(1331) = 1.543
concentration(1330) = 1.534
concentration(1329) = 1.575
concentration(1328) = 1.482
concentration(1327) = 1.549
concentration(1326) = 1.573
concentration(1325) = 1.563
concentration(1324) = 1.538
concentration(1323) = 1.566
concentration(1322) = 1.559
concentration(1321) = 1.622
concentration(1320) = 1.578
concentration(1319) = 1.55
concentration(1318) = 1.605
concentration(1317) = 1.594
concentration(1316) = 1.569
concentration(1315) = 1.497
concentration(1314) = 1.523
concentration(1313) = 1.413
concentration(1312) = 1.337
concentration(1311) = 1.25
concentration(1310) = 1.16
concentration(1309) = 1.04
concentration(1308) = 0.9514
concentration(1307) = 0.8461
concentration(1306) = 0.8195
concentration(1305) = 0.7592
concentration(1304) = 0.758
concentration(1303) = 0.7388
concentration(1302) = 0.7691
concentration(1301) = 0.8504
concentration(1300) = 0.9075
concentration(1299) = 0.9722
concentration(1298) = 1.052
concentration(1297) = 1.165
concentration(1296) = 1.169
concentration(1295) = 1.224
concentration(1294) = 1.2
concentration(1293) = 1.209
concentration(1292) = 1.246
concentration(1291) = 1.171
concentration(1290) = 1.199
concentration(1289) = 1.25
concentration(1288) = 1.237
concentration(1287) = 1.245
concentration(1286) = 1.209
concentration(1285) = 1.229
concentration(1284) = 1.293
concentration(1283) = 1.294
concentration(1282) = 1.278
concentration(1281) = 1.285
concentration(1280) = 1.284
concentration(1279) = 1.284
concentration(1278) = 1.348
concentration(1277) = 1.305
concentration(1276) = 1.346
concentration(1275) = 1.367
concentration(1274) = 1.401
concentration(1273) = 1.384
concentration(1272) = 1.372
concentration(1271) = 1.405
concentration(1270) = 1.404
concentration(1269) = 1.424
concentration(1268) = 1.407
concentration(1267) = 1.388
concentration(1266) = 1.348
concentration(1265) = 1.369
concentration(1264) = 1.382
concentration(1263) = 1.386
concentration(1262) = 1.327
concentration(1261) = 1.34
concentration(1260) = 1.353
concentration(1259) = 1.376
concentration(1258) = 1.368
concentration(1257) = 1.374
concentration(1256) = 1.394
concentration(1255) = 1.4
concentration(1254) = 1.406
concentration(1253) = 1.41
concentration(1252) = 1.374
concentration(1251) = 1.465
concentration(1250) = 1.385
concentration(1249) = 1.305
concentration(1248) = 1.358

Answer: 1.2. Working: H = 1.0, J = 0.78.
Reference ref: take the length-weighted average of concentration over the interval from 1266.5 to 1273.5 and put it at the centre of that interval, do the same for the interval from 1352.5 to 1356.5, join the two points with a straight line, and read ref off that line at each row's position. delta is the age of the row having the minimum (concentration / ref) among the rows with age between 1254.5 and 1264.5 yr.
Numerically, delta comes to 1262 yr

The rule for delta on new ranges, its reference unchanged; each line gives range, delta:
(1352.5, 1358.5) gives 1358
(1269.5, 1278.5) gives 1277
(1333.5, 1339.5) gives 1338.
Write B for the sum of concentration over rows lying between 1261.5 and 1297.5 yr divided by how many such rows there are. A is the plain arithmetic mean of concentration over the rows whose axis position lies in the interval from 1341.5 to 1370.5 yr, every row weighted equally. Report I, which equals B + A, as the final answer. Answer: 2.71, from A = 1.41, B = 1.30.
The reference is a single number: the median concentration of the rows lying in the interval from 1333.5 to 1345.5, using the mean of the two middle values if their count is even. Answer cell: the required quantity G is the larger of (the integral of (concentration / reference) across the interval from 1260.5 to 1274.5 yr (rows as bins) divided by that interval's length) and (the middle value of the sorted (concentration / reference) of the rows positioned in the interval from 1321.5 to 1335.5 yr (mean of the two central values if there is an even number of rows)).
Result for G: 0.981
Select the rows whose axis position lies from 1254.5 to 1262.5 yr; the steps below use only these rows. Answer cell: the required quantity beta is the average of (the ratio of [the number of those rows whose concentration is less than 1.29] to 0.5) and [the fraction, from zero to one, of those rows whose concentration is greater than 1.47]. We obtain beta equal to 0.0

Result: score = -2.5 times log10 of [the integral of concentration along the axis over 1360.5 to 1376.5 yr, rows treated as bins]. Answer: -3.1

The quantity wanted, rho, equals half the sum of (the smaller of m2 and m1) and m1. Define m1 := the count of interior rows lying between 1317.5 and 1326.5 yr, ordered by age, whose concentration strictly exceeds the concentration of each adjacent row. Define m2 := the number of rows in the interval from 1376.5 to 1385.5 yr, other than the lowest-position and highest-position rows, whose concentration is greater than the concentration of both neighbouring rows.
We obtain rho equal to 2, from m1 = 2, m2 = 2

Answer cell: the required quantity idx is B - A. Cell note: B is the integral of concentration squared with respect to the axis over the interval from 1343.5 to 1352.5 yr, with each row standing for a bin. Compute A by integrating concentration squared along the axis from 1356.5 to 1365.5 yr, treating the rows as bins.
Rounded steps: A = 17.6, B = 23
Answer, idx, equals 5.7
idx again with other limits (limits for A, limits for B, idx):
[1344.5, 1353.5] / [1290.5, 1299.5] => -11.0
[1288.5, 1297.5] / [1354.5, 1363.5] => 6.8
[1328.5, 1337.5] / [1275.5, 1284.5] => -6.6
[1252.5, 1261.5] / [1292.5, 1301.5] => -6.4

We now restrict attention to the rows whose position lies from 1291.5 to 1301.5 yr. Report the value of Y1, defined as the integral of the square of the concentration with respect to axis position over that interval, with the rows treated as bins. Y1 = 12.3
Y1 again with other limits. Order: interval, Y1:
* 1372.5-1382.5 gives 22.0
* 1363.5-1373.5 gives 9.8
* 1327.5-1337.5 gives 24.1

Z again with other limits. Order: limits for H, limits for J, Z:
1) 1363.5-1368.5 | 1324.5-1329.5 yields 0.7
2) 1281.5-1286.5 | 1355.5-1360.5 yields 0.8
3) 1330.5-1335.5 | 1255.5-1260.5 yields 1.1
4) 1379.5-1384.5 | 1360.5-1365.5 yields 1.3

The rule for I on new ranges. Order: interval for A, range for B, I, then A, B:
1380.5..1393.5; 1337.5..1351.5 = 3.24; 1.65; 1.59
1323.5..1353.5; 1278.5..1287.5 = 2.84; 1.57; 1.27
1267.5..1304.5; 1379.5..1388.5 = 2.85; 1.21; 1.64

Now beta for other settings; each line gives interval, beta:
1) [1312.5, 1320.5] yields 0.4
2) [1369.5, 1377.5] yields 5.1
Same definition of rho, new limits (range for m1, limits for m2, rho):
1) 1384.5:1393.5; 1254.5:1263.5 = 1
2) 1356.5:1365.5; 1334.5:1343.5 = 0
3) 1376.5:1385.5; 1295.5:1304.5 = 1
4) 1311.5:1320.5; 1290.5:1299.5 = 2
